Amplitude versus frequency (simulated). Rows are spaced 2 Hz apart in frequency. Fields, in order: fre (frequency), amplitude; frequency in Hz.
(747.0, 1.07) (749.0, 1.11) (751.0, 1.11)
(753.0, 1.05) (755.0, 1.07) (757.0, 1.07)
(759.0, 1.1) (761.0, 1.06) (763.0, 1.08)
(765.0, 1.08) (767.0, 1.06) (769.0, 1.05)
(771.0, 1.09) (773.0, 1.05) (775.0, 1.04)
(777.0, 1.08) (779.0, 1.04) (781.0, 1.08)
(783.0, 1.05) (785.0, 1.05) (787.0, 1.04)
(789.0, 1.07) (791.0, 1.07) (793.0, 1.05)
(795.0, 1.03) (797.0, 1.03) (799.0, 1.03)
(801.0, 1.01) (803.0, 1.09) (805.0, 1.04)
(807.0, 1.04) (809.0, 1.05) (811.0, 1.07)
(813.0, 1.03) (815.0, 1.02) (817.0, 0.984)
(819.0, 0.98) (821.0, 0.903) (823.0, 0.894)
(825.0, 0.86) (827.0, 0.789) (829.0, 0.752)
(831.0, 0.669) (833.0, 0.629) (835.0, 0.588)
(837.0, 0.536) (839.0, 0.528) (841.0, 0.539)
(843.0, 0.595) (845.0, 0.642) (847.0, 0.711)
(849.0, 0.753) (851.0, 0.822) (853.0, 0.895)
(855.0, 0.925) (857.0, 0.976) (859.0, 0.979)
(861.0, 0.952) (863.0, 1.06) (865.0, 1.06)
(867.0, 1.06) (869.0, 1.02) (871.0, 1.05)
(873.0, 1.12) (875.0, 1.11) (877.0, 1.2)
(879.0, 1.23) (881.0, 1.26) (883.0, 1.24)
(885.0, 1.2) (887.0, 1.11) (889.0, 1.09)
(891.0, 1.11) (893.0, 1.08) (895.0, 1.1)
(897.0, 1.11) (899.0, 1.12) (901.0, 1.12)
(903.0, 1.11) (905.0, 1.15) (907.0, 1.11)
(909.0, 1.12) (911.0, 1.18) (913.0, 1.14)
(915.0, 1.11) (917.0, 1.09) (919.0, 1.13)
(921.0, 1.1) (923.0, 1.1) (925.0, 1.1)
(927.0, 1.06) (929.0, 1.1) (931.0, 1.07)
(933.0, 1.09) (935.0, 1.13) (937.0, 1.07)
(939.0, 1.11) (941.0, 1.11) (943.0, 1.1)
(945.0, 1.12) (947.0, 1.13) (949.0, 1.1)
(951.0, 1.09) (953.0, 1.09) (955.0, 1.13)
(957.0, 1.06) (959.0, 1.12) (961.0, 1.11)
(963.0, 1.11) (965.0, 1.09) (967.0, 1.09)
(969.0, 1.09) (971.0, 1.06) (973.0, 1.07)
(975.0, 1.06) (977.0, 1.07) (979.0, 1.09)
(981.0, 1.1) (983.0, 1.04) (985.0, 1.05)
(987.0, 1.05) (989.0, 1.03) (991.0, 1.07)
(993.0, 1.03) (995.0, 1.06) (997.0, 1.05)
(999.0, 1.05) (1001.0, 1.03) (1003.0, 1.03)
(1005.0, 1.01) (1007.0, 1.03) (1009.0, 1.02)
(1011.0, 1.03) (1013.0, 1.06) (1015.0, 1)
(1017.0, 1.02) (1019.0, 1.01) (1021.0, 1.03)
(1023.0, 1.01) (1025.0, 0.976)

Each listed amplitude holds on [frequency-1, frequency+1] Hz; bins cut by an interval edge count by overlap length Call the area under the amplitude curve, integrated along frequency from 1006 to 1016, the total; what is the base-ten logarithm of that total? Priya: 1.01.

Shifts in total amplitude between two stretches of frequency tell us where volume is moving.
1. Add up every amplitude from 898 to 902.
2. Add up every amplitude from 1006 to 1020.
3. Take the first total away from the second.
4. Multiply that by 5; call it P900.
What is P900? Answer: 25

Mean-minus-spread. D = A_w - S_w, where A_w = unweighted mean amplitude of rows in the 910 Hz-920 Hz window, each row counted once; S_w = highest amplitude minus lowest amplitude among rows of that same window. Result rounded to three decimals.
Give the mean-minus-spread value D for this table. 1.040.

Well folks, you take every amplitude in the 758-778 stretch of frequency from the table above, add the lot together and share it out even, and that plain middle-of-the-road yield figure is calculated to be 1.07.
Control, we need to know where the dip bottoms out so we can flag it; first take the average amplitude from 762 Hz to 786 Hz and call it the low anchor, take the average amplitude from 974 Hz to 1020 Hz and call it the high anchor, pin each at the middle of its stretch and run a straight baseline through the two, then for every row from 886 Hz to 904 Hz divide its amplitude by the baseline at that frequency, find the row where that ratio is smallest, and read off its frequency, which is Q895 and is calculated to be 893.0 Hz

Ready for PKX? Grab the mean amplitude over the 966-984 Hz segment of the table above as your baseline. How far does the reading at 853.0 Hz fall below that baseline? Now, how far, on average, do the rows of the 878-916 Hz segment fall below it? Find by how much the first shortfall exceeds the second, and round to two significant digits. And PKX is 0.25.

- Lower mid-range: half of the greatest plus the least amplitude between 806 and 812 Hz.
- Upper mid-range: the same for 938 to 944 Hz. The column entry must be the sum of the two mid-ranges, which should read 2.16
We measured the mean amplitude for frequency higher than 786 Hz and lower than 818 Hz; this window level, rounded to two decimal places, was 1.04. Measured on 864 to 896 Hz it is 1.13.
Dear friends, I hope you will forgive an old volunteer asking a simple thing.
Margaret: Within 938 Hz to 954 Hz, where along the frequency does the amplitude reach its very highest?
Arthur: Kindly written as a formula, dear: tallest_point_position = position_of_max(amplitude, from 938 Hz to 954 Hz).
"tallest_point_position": 947.0 Hz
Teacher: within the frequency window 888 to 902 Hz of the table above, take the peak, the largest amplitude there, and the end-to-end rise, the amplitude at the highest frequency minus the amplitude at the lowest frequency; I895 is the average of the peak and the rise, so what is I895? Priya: 0.575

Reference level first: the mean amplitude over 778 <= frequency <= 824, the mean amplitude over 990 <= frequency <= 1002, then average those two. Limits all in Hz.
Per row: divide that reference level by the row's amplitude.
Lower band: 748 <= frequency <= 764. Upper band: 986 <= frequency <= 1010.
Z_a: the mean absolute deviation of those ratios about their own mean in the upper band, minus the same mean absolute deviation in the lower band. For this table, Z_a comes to -0.003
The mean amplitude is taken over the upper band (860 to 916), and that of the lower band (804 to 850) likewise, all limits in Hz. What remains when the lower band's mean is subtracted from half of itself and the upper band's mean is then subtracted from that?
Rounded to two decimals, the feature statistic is -1.52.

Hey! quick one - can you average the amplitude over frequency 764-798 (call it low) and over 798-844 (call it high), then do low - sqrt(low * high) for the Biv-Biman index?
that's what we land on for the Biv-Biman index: 0.11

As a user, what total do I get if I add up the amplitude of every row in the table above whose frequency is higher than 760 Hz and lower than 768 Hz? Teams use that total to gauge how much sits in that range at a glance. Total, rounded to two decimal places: 4.28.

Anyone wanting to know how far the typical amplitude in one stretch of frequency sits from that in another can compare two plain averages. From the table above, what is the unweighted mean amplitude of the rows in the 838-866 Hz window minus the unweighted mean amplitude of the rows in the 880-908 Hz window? -0.32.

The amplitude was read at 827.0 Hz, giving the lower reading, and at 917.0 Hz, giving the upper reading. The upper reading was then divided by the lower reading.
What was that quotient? 1.38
